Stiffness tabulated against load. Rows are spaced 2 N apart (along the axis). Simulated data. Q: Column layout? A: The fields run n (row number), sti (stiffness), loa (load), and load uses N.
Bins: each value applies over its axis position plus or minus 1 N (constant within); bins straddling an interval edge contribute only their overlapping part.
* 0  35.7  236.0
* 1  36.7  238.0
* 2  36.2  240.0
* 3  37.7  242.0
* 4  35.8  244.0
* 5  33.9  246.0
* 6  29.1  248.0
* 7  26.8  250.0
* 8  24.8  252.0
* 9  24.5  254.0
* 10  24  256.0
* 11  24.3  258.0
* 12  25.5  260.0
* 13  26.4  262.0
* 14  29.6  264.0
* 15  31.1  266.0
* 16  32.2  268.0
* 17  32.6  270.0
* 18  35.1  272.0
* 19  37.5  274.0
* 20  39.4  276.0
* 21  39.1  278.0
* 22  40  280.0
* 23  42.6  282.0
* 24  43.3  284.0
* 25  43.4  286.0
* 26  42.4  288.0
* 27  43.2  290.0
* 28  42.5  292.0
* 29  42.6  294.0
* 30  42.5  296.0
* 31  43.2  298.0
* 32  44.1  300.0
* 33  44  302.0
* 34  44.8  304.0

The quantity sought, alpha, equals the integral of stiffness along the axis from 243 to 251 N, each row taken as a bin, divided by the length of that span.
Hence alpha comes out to 31.4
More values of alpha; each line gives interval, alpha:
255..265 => 26.0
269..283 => 38.0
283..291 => 43.1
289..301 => 43.0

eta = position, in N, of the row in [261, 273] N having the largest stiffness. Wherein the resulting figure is 272.0 N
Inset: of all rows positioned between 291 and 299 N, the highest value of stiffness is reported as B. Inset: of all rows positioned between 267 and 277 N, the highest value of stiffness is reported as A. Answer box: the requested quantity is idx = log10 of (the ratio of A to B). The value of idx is -0.04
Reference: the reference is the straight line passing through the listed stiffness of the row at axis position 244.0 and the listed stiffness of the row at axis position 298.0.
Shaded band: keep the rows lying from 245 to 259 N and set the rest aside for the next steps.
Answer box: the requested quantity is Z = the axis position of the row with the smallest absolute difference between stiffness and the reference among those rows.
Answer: 246.0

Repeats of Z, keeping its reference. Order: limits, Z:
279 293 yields 292.0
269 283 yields 280.0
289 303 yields 298.0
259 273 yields 272.0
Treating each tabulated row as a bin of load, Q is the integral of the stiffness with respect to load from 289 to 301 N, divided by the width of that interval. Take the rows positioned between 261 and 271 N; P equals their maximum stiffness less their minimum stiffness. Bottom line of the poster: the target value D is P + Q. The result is 49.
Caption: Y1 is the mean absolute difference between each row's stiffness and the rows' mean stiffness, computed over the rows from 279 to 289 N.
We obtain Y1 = 1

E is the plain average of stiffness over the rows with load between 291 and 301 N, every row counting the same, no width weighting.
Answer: 43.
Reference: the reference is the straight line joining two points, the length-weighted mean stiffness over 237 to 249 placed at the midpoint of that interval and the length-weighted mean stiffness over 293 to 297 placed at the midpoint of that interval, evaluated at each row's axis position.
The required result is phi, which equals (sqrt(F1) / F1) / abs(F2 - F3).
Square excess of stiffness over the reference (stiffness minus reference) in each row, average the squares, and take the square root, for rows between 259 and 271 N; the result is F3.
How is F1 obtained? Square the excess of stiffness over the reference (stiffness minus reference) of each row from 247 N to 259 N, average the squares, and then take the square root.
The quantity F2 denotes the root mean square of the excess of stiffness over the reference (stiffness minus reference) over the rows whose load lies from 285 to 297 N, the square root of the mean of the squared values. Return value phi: 0.0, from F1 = 11.0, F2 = 1.1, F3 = 8.9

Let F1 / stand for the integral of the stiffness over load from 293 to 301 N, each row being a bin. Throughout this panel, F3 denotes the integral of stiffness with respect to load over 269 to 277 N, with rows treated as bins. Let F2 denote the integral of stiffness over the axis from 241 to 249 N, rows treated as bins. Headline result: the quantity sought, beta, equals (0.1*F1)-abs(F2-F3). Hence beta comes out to 18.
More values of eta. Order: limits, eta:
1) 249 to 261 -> 250.0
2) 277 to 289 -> 286.0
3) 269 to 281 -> 280.0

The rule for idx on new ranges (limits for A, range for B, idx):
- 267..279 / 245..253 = 0.07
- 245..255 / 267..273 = -0.02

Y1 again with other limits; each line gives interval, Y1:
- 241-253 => 4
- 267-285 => 3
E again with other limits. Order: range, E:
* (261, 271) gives 30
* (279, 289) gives 42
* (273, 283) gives 40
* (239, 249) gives 35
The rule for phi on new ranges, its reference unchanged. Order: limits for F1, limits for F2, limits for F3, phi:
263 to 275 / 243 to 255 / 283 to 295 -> 0.1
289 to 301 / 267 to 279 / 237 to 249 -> 1.4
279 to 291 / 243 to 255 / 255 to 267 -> 0.3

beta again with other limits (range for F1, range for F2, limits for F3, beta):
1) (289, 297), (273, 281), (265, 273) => -16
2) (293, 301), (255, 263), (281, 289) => -109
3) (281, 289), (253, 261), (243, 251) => -20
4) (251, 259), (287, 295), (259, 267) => -97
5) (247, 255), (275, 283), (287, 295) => 2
